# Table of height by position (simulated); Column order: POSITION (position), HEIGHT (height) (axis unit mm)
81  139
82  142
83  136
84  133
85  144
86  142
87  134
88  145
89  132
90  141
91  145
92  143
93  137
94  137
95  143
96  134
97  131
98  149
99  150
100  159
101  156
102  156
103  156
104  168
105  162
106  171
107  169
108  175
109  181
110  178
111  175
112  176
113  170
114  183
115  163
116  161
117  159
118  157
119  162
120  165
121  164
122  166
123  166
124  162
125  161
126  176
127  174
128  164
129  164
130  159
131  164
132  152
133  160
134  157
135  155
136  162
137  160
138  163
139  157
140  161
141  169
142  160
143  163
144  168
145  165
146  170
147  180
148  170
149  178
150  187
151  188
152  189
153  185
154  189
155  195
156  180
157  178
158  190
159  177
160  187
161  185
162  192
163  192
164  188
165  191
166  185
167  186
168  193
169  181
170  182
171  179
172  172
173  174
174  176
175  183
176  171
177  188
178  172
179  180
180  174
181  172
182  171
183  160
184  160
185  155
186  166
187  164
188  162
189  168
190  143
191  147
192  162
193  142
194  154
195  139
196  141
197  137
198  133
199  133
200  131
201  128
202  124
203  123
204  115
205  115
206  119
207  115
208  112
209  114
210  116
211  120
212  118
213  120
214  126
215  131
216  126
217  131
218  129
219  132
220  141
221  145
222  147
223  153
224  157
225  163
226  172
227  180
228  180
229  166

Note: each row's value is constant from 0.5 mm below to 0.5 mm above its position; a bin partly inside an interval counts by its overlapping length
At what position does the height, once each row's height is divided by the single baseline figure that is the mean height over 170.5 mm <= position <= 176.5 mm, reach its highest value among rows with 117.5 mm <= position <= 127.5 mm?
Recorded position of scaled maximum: 126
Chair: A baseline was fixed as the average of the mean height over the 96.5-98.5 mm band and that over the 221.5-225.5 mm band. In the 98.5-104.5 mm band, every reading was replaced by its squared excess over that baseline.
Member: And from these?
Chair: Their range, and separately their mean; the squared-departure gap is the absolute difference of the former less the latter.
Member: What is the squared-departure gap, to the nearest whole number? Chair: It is 285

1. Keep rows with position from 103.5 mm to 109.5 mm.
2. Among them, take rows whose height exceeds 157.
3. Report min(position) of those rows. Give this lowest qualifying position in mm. 104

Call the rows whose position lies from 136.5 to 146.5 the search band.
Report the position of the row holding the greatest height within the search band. 146 mm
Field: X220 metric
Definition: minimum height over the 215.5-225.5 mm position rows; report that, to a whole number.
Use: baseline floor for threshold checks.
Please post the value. 126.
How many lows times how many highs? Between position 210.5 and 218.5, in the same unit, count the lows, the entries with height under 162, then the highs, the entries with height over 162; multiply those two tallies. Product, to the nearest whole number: 0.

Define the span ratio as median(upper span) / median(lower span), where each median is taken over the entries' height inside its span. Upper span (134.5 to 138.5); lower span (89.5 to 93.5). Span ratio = 1.13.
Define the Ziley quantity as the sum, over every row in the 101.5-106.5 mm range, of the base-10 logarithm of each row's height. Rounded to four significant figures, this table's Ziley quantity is 11.05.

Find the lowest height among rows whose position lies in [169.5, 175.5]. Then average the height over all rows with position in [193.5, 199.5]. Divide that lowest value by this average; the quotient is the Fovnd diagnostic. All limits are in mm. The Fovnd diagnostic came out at 1.23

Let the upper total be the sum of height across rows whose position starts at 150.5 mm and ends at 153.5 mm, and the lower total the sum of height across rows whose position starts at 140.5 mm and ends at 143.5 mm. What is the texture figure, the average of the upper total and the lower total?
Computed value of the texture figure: 527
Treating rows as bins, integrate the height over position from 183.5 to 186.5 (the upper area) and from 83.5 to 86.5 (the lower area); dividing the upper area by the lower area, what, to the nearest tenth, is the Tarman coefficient 1.1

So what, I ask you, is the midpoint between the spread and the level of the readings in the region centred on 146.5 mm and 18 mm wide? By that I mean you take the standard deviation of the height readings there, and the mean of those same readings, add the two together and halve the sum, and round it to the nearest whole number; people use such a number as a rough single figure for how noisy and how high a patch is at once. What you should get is 93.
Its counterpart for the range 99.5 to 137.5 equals 86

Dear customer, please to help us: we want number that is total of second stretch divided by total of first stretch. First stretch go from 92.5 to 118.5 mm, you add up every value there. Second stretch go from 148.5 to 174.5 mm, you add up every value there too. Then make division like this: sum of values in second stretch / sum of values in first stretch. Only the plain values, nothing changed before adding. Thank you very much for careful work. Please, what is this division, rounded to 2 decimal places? 1.15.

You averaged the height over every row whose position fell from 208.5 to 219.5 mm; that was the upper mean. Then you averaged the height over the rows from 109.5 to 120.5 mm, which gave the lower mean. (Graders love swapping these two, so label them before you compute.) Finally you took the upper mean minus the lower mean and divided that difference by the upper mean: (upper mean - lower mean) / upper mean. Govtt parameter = -0.36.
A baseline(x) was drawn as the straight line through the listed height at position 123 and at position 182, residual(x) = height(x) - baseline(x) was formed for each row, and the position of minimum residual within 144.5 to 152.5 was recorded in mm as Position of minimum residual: 145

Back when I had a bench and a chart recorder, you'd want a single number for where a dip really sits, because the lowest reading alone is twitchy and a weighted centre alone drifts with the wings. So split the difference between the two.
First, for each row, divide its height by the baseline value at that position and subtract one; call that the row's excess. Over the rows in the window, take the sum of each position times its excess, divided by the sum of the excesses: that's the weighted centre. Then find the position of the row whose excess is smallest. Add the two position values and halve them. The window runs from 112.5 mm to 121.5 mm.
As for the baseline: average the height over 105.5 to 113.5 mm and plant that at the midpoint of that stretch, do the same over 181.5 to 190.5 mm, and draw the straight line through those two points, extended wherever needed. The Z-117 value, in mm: 118.0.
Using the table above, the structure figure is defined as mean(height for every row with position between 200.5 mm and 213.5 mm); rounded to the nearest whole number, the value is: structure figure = 118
